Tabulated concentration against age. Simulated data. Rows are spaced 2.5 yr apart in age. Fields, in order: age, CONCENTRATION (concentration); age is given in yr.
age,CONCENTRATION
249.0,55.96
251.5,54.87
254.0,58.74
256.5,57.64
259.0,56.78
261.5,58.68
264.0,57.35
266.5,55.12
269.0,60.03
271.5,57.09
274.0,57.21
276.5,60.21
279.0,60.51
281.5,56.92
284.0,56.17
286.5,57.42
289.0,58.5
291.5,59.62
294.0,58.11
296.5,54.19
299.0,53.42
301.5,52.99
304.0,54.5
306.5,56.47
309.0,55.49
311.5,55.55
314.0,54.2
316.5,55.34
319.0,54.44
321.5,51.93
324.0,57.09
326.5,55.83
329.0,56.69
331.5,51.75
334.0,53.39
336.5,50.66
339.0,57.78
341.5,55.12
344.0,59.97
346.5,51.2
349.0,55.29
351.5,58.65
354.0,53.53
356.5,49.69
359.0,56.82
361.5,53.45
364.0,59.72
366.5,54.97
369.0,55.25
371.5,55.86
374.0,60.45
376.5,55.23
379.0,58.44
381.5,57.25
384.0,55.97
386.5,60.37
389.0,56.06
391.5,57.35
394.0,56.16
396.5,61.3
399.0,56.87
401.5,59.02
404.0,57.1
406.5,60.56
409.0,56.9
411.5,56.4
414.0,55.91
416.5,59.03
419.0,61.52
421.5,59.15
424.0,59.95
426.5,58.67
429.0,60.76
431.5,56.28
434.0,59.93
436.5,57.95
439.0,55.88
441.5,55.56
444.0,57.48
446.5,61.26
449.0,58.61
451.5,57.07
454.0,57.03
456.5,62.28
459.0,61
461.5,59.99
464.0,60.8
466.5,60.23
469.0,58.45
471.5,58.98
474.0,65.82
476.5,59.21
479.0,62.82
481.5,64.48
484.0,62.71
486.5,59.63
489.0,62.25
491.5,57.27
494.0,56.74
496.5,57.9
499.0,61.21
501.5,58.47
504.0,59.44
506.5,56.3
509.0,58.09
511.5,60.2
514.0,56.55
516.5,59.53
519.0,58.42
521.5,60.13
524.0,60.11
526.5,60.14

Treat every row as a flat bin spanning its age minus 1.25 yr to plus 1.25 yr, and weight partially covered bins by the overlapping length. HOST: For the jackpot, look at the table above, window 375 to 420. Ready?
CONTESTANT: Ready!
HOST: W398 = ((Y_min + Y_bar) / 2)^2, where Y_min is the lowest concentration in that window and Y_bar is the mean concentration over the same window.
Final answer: 3197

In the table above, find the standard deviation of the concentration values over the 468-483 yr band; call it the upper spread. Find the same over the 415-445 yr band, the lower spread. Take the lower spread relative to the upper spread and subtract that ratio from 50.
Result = 49.4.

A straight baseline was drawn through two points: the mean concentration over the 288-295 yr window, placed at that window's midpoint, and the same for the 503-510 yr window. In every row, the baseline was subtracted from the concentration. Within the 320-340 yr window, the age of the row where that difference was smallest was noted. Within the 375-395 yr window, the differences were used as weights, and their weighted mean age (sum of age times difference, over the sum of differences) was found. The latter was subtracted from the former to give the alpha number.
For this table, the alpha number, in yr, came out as -48.4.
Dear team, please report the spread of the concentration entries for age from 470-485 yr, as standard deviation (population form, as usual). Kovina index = 2.5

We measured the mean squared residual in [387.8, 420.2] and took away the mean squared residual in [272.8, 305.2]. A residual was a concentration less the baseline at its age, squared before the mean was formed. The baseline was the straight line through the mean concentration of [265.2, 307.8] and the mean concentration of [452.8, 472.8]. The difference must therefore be -2.0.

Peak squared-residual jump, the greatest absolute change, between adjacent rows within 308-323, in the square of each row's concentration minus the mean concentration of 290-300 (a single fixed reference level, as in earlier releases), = 16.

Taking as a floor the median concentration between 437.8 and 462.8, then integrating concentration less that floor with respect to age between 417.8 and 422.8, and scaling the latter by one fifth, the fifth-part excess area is 2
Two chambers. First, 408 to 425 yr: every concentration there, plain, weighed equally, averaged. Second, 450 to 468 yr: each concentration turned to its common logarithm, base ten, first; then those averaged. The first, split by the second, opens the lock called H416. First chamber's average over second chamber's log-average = 32.9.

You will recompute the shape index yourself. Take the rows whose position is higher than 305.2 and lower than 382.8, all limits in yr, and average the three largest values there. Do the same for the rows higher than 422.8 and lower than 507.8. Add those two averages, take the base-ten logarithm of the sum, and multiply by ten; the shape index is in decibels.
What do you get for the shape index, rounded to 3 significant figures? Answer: 20.9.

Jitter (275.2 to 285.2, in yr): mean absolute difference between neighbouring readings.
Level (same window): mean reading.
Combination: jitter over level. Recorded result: 0.026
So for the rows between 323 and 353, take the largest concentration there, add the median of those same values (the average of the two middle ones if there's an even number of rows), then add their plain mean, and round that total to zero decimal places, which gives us 171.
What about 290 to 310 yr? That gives 170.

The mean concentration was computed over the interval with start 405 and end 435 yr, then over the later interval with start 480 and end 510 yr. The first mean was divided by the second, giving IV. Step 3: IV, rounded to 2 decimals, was 0.99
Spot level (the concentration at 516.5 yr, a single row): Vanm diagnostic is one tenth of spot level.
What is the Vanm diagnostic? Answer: 5.95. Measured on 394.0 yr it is 5.62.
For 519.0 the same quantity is 5.84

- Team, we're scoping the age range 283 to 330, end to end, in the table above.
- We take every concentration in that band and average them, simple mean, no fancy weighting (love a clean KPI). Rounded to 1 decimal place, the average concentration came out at 55.7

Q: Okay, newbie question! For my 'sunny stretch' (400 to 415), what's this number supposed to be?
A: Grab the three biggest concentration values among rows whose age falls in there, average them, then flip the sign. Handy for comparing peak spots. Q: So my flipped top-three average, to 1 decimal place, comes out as -58.9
